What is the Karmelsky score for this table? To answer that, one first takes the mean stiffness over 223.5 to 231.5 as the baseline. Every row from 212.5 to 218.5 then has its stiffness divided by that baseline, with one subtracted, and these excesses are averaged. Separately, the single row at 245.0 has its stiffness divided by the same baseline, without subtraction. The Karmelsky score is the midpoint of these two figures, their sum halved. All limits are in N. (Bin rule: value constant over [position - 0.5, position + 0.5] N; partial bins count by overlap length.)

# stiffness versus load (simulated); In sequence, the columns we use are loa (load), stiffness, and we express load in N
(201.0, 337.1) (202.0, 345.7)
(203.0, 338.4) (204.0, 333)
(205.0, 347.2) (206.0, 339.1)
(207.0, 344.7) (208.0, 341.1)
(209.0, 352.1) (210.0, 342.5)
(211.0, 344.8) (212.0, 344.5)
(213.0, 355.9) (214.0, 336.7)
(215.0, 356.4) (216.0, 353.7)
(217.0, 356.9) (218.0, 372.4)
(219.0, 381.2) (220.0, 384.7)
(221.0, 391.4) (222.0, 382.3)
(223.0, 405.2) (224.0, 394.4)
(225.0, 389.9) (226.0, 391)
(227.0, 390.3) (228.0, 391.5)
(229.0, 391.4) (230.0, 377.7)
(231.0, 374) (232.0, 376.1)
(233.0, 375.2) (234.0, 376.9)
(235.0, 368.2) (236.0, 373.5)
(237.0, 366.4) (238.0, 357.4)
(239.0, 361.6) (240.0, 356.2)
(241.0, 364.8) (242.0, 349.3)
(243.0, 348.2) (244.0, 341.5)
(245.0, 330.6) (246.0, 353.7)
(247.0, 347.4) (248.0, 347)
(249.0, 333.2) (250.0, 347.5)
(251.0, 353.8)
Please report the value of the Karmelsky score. 0.39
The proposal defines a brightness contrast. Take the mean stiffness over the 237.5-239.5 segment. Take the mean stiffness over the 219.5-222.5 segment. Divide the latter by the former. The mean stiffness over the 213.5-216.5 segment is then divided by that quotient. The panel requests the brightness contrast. 325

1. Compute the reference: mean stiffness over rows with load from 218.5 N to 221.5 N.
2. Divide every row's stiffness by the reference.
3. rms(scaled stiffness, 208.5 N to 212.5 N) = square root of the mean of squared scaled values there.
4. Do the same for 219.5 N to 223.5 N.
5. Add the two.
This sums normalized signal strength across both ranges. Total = 1.91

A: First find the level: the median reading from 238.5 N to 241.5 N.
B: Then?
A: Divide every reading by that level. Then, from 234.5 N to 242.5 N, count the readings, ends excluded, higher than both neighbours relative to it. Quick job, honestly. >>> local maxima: 3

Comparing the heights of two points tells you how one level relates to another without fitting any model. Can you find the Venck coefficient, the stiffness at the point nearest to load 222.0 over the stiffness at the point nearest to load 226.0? 0.98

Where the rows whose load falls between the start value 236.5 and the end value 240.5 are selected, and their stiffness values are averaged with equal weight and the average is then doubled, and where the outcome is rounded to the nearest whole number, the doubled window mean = 721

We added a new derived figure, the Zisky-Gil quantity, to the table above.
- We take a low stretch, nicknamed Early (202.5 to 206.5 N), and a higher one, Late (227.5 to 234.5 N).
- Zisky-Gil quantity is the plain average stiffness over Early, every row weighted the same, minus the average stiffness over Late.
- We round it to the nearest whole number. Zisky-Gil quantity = -41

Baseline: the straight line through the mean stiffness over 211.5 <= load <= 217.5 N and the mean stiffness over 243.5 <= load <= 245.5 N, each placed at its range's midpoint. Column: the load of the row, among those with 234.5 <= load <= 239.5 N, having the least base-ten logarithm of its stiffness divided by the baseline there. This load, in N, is 238.0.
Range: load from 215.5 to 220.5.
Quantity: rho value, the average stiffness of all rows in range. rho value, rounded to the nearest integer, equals 370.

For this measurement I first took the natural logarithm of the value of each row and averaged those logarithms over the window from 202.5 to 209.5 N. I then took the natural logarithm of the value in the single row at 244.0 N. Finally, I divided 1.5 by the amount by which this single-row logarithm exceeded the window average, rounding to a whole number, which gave -755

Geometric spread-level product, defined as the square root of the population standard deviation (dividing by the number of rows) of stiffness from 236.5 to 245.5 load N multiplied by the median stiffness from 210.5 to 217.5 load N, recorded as 62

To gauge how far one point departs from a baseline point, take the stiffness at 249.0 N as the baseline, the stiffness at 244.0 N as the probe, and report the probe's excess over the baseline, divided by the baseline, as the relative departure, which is 0.02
